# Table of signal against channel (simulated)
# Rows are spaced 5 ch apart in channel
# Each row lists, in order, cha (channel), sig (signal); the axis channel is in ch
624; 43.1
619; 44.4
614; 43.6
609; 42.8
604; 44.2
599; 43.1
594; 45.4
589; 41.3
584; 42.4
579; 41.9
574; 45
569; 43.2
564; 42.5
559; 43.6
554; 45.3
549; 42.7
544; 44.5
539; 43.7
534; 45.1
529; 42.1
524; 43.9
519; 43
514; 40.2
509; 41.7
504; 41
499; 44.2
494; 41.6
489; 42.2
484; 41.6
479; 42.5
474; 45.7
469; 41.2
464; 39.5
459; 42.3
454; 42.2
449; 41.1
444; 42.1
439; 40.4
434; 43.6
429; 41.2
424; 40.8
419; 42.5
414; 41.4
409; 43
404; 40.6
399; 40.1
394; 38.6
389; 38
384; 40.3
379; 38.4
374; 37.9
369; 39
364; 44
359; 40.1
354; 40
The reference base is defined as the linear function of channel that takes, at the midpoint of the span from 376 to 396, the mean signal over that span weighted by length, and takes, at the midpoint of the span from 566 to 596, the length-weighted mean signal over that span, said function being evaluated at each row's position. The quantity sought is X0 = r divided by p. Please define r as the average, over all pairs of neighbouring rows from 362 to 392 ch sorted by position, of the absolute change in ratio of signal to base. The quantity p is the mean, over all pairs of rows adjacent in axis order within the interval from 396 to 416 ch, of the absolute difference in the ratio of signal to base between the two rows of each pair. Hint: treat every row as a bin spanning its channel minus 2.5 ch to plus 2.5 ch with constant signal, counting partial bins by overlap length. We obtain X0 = 1.52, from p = 0.037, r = 0.0567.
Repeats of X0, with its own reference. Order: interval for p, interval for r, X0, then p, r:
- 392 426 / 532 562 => 1.09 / 0.036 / 0.0397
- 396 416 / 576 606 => 1.11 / 0.037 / 0.0414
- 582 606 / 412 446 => 0.87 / 0.049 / 0.0430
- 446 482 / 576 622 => 0.63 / 0.054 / 0.0341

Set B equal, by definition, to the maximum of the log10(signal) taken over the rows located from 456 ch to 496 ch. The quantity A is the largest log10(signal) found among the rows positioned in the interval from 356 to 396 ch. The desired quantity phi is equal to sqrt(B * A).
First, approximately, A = 1.643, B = 1.66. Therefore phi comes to 1.65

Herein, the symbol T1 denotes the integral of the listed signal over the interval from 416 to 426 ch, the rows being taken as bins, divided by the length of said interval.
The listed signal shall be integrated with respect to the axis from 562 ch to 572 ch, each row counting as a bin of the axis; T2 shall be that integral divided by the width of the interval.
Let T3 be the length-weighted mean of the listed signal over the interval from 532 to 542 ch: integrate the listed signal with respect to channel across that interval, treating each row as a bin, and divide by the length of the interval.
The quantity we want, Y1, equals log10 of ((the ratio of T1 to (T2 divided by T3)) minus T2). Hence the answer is -1.2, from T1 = 41.7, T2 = 43.0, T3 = 44.4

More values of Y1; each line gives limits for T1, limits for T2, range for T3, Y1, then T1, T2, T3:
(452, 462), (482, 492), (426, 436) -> -0.2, 42.1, 41.9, 42.3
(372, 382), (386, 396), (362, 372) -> 0.4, 38.3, 38.4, 41.2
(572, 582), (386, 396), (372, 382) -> 0.7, 43.3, 38.4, 38.3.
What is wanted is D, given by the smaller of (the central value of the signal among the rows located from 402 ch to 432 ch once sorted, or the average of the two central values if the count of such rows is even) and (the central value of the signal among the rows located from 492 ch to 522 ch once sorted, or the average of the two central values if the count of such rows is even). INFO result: 41.3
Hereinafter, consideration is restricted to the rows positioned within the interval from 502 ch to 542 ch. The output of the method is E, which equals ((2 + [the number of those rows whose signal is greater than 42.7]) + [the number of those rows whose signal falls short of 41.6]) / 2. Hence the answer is 4.0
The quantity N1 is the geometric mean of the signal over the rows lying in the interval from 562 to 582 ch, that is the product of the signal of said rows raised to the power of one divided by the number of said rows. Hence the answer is 43.1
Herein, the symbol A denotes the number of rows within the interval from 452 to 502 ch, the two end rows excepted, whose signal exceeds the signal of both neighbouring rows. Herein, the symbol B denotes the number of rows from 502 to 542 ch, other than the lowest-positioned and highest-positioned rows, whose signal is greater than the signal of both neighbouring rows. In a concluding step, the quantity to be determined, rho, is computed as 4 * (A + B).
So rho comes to 24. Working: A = 3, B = 3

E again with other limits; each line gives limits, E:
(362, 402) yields 5.0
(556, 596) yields 3.5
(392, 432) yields 4.5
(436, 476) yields 3.5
